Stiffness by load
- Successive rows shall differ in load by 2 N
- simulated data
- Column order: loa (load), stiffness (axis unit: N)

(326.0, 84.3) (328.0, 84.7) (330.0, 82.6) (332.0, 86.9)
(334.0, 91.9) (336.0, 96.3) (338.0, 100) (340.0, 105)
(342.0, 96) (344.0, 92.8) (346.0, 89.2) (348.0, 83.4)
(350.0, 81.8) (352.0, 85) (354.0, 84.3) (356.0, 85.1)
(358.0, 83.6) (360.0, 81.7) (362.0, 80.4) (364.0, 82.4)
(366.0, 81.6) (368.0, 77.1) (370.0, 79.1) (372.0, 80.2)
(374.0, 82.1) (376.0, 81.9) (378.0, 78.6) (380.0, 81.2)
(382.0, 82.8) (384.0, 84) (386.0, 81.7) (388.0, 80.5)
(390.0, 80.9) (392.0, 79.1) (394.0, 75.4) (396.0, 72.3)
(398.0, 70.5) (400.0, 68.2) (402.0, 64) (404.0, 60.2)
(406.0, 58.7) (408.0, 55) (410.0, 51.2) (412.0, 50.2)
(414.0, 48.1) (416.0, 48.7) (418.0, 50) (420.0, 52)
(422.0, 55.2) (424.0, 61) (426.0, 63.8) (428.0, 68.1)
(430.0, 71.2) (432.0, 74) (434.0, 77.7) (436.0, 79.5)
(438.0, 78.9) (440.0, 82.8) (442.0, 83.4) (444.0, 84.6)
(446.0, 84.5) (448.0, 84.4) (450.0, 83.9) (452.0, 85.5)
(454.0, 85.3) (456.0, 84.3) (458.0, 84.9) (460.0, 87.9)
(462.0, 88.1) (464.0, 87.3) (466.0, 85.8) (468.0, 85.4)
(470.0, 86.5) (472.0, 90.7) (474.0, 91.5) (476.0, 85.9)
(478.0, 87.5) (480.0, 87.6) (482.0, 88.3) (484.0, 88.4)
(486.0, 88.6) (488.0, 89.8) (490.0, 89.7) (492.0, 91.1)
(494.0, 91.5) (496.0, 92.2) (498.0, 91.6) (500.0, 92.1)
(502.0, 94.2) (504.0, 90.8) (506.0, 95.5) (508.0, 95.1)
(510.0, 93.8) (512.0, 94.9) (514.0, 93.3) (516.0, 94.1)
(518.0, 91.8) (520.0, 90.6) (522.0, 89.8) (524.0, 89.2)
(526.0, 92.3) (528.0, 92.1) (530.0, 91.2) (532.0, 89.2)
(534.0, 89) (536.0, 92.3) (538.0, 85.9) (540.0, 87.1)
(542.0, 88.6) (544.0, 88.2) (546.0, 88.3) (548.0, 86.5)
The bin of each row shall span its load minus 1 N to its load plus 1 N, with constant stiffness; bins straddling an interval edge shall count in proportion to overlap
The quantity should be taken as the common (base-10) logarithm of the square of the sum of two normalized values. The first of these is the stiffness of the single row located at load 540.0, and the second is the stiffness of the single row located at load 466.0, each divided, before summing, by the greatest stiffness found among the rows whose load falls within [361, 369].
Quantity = 0.64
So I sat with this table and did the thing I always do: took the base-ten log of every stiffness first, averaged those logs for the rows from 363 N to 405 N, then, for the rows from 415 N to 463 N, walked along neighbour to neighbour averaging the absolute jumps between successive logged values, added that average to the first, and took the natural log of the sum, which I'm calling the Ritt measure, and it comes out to 0.641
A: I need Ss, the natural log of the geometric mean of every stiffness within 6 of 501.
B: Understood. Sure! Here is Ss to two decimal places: 4.53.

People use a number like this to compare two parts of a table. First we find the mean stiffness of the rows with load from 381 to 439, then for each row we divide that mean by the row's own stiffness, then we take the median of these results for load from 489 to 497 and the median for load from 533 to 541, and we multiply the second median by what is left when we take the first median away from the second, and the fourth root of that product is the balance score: 0.379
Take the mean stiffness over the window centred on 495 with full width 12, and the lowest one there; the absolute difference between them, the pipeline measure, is 1.7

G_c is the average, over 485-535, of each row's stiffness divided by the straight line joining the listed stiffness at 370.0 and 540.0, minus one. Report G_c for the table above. 0.071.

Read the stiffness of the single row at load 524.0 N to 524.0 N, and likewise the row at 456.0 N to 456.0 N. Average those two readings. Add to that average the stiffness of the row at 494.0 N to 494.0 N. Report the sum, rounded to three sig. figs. 178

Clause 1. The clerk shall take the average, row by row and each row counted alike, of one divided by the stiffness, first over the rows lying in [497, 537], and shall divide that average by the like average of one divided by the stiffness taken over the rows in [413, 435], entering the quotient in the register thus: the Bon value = 0.64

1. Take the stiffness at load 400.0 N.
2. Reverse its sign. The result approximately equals -68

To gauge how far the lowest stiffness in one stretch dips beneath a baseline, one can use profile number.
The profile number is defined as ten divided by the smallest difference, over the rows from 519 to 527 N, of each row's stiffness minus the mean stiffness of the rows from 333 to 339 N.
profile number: -1.5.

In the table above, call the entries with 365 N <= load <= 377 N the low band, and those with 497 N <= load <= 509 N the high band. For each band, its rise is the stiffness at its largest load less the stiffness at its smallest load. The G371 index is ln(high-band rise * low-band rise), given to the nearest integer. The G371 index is 0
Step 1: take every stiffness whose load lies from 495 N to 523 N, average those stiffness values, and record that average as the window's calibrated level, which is 93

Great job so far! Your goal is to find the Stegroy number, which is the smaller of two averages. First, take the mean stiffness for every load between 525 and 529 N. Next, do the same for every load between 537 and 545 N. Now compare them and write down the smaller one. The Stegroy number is 87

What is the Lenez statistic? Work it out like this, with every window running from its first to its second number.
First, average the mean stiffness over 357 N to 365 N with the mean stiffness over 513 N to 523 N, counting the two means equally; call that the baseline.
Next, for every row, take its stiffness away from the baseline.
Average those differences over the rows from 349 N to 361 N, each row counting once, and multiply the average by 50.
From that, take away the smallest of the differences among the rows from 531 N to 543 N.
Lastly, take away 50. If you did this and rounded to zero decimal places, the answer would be 125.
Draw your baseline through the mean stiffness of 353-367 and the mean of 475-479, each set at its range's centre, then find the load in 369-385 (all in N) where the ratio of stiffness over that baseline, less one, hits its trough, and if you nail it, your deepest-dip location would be 378.0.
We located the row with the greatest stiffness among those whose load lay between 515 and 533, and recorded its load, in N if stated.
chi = 516.0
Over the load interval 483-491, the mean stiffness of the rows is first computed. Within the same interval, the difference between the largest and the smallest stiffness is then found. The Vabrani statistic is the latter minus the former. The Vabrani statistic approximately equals -88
